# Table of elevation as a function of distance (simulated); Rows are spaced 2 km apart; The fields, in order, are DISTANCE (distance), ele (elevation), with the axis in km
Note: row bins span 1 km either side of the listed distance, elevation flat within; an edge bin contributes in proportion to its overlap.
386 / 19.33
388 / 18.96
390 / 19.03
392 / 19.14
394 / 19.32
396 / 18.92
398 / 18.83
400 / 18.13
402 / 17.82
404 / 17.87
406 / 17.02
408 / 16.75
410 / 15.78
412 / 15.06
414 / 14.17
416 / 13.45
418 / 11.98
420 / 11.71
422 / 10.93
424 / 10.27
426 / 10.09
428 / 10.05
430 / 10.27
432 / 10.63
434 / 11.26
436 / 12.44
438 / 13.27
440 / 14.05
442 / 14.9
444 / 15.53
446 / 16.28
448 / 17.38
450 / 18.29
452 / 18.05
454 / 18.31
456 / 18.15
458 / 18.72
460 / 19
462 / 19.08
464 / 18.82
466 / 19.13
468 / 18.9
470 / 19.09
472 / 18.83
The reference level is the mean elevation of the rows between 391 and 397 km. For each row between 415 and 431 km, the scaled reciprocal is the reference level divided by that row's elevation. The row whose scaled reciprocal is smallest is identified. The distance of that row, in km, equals 416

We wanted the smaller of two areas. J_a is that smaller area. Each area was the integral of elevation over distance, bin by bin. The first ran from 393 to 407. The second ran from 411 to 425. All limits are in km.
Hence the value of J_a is 175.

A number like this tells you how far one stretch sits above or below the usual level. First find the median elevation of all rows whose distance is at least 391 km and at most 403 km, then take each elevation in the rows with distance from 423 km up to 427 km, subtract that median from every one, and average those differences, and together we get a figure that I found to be -9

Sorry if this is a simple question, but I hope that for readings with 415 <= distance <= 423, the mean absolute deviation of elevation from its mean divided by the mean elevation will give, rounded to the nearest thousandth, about 0.060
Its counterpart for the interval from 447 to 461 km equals 0.019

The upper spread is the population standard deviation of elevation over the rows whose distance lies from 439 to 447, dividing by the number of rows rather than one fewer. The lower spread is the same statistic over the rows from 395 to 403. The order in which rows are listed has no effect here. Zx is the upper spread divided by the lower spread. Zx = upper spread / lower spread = 1.8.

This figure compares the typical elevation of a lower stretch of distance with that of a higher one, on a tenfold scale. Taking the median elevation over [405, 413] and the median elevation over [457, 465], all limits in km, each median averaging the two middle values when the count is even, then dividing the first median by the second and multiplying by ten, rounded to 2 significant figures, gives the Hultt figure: 8.6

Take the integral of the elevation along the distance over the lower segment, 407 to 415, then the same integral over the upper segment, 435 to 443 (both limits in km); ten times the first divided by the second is 11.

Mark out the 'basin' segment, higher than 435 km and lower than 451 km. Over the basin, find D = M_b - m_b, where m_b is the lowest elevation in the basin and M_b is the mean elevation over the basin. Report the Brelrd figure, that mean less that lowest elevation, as 2.8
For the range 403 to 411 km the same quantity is 1.1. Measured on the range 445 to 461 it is 1.7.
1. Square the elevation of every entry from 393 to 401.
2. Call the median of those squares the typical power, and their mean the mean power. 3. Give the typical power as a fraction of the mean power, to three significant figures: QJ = 1.01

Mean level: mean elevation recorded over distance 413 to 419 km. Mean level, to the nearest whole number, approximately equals 13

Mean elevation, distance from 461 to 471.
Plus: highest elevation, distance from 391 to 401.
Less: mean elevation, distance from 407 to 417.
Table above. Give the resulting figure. 23.3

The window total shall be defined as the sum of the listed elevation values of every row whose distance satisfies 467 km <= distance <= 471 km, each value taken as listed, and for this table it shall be 38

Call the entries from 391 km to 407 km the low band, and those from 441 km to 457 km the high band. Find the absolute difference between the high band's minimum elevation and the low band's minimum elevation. 2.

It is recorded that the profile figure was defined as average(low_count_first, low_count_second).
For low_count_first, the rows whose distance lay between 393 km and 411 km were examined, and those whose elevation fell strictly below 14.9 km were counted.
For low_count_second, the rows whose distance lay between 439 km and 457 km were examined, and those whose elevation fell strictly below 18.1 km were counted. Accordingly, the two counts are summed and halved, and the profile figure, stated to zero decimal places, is 3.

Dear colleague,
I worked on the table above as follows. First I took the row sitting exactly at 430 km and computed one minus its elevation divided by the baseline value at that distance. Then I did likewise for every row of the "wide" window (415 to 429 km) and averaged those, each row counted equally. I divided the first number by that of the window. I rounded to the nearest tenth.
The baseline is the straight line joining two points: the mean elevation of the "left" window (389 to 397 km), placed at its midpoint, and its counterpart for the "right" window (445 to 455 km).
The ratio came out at 1.1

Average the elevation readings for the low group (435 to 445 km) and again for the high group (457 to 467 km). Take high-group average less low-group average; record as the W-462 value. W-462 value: 5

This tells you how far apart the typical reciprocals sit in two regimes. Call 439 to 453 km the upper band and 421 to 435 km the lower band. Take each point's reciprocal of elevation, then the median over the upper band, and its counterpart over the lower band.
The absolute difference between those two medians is 0.0359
